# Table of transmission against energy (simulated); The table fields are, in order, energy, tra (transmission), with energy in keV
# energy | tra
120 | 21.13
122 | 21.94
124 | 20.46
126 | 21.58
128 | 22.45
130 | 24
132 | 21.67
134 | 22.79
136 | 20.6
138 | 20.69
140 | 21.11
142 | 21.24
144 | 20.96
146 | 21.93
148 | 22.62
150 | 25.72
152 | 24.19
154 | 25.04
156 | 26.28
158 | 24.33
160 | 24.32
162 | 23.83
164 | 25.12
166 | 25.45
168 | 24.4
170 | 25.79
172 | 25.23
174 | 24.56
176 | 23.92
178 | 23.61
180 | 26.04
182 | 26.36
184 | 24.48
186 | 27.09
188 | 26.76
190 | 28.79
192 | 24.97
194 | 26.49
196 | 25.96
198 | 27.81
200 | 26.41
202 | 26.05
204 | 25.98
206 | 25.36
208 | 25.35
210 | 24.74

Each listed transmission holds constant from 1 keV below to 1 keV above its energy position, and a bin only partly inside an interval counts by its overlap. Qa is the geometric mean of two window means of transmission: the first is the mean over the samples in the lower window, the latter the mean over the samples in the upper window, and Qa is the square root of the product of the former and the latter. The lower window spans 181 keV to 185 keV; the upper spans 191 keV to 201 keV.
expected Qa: 25.9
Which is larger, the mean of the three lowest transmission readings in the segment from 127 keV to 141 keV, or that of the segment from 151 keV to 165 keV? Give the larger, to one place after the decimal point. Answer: 24.1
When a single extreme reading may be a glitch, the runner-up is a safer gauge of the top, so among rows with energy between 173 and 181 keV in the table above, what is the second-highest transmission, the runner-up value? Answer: 24.56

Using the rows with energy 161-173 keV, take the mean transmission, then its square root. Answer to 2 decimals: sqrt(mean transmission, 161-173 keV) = 5.00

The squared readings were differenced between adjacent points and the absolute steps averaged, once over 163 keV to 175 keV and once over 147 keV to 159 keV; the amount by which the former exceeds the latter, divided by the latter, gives -0.5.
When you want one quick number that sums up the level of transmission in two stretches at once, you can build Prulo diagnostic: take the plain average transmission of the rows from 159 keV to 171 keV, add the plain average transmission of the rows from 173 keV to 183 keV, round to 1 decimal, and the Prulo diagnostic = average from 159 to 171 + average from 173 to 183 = 49.7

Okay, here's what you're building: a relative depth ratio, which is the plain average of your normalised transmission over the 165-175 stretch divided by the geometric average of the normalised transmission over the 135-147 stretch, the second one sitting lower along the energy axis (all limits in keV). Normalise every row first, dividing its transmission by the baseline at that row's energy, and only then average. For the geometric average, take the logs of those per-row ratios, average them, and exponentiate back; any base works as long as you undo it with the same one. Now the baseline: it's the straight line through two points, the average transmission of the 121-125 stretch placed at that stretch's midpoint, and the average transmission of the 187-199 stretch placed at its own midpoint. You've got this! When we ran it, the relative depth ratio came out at 1.08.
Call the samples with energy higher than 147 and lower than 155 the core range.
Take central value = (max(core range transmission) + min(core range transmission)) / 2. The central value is 24.2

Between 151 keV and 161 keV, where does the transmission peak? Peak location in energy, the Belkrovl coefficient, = 156 keV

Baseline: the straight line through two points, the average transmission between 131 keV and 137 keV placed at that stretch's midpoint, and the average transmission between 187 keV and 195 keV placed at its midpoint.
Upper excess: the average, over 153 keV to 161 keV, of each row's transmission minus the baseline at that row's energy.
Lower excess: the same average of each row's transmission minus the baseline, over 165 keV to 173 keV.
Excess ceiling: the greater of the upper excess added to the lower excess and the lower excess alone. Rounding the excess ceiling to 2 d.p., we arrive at 1.68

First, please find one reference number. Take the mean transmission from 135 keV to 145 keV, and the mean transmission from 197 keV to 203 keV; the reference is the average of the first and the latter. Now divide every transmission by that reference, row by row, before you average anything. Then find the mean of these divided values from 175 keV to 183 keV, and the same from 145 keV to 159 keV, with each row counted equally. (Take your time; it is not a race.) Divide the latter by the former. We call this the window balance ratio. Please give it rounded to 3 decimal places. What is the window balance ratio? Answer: 0.973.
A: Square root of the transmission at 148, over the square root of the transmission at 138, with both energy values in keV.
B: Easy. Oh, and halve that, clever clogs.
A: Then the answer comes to 0.523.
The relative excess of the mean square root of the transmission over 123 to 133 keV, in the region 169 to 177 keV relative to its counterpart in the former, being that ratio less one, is 0.063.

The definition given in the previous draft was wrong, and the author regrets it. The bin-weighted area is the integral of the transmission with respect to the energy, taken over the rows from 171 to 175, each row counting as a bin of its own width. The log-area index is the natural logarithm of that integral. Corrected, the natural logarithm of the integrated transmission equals 4.60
